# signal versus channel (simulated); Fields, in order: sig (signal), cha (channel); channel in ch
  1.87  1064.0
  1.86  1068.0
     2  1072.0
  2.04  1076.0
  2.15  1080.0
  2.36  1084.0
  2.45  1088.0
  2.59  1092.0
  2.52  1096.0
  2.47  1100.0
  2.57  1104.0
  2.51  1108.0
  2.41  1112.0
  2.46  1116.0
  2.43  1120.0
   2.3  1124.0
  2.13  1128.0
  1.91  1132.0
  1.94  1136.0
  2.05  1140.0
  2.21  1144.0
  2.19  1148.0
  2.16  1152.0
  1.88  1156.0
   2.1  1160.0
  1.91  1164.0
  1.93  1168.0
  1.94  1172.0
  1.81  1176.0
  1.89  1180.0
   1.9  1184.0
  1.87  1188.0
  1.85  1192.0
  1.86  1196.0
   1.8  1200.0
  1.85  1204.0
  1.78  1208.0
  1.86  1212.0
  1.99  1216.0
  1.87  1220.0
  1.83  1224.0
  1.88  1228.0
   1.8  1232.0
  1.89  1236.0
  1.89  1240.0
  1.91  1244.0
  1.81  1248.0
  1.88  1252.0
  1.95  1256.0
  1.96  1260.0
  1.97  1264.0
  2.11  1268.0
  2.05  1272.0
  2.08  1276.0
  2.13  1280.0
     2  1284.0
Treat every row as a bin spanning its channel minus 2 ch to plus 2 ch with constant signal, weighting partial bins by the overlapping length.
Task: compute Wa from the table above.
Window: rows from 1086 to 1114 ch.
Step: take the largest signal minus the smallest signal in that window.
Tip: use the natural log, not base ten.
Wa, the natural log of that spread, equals -1.7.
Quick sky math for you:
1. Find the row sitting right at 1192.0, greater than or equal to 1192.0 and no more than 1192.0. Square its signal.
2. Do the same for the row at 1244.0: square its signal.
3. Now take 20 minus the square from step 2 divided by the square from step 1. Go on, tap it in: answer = 18.93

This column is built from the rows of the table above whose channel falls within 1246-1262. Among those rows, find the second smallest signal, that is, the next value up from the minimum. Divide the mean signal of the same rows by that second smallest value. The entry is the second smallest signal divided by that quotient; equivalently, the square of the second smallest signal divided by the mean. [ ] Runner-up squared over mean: 1.86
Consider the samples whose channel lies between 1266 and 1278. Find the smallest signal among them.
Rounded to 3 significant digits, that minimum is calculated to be 2.05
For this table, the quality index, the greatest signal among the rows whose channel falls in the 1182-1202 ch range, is 1.9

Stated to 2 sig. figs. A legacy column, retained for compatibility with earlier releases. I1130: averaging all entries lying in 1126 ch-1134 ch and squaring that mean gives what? 4.1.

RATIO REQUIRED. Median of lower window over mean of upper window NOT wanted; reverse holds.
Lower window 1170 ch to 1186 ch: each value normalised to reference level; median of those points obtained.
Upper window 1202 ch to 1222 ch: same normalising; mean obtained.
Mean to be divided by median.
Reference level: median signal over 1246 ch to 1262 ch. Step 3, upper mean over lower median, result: 0.99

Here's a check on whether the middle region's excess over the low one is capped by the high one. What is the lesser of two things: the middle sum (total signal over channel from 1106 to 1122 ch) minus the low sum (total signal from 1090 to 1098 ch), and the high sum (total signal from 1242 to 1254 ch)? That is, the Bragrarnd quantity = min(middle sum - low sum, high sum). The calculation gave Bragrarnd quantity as 4.7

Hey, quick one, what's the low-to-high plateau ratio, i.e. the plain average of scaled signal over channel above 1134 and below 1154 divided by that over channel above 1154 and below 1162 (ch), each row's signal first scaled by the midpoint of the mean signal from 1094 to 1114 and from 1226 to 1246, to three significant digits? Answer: 1.06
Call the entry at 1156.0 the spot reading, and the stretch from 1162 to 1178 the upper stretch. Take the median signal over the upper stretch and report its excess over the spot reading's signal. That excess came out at 0.0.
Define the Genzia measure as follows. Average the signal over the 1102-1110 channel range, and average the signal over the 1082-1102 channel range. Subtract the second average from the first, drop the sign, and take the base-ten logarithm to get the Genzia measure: -1.2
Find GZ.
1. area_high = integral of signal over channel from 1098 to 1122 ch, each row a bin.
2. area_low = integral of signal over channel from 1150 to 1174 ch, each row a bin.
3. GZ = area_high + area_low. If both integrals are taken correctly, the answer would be 107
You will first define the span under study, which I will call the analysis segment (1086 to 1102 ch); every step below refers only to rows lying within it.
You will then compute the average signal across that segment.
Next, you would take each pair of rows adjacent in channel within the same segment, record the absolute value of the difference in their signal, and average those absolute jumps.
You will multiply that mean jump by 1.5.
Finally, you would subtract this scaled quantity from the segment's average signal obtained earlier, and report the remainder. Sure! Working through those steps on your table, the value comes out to 2.38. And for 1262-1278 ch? 1.94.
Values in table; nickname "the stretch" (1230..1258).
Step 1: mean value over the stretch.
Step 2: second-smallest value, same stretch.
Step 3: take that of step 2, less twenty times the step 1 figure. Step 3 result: -35.7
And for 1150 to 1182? -37.2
